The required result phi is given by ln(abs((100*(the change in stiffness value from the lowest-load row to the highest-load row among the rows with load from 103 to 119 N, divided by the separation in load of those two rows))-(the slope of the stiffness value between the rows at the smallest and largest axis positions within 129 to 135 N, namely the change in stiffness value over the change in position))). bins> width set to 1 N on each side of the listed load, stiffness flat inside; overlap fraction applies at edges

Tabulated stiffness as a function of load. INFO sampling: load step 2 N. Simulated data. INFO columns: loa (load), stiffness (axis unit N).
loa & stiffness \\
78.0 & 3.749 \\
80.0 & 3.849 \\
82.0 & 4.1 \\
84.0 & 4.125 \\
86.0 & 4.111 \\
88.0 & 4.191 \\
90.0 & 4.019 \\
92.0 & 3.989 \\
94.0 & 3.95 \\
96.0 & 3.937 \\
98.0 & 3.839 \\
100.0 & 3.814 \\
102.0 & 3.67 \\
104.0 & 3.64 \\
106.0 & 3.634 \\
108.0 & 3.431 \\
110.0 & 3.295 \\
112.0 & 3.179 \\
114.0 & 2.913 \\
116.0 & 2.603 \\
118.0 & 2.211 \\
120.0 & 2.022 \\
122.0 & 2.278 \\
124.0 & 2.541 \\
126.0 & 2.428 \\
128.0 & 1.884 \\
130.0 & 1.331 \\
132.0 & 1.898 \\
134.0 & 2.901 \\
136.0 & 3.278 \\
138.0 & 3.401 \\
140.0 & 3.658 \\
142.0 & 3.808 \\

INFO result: 2.4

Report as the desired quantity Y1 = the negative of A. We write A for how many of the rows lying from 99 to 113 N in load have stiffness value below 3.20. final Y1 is -1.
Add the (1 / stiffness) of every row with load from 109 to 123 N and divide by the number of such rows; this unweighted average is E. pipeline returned 0.390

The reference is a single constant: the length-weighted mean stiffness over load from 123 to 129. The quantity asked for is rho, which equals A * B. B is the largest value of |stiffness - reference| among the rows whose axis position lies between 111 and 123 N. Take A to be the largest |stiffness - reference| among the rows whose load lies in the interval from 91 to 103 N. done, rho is 1.5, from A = 1.7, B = 0.9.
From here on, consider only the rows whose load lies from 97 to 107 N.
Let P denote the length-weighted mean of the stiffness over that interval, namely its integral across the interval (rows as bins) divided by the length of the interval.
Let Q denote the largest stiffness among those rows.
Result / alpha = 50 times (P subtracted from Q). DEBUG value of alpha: 6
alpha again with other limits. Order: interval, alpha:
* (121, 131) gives 22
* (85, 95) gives 7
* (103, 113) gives 10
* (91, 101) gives 4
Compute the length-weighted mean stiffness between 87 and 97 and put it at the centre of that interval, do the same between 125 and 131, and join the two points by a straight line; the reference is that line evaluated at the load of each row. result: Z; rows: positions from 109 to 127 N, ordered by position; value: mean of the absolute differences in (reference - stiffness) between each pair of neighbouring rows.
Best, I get 0.2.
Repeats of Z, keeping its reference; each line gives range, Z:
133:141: 0.4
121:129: 0.3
